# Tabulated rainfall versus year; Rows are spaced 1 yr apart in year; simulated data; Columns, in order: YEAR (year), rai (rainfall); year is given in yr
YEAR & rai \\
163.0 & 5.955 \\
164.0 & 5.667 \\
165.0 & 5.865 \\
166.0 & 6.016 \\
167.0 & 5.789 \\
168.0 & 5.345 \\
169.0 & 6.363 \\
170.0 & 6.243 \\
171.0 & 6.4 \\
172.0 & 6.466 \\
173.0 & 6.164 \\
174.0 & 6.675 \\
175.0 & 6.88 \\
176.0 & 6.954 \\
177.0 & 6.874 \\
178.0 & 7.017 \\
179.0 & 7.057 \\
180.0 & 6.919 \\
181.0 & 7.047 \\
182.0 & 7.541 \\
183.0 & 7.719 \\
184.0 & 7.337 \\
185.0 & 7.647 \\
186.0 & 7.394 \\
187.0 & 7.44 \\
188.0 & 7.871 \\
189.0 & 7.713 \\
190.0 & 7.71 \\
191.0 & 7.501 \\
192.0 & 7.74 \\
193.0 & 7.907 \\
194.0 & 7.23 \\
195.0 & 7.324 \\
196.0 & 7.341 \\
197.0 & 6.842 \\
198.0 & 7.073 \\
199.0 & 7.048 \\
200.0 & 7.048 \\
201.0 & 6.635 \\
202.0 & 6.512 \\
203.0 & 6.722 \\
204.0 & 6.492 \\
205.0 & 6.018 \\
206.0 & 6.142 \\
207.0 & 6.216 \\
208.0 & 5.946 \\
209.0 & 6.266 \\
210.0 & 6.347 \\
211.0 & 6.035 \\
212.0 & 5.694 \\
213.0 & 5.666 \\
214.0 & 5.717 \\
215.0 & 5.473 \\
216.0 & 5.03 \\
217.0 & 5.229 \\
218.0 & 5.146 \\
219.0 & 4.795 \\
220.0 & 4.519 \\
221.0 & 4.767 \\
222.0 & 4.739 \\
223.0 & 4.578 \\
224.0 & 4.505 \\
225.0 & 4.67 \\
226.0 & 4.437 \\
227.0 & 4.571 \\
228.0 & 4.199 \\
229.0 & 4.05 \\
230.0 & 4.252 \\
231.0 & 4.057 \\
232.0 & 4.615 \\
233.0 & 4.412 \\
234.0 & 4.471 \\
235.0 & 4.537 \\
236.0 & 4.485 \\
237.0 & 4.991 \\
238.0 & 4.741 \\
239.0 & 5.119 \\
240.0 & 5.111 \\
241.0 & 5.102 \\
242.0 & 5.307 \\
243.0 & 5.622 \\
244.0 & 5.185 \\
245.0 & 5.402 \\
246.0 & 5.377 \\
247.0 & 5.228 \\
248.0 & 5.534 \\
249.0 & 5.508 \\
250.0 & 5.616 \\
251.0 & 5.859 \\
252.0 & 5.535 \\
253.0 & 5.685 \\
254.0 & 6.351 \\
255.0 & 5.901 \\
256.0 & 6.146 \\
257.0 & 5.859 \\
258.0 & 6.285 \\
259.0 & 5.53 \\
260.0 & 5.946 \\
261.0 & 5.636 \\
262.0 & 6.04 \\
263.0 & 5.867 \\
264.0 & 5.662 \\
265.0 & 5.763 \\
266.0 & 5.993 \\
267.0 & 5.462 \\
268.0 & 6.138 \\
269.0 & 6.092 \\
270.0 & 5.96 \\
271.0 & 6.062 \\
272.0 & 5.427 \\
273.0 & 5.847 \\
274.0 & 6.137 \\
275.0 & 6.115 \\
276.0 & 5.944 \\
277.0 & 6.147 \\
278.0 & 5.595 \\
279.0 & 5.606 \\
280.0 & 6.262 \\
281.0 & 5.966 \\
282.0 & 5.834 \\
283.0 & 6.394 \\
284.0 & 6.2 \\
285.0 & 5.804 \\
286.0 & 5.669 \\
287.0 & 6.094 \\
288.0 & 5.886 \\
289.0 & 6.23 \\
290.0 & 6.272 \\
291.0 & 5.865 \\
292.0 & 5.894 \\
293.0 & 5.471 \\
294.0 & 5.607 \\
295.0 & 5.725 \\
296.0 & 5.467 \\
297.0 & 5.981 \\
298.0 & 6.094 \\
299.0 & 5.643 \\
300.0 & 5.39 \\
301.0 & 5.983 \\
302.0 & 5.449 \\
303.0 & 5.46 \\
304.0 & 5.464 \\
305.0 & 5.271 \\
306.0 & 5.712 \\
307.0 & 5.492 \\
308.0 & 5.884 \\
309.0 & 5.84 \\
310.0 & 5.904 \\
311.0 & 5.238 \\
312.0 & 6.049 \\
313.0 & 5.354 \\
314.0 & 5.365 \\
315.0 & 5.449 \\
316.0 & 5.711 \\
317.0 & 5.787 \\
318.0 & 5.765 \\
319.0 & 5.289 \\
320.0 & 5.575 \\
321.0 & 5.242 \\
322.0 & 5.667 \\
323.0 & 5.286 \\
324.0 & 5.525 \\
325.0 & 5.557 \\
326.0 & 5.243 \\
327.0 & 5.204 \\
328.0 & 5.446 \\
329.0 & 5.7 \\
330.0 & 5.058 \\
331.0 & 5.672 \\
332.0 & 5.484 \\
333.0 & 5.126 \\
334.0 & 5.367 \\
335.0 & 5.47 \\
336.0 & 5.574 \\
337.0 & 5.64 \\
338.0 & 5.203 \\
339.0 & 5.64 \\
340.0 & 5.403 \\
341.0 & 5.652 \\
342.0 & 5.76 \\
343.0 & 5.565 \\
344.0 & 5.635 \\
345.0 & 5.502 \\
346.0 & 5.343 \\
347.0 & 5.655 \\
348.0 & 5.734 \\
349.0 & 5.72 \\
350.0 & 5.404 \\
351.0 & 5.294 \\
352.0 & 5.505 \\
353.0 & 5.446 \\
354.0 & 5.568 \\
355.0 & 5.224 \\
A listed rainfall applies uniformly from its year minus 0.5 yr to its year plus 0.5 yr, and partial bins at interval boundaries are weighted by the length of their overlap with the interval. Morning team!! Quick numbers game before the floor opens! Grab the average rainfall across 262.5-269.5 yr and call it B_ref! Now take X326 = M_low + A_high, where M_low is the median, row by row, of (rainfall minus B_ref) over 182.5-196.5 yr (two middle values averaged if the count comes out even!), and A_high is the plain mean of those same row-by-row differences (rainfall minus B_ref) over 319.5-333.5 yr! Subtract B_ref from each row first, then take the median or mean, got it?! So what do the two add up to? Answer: 1.3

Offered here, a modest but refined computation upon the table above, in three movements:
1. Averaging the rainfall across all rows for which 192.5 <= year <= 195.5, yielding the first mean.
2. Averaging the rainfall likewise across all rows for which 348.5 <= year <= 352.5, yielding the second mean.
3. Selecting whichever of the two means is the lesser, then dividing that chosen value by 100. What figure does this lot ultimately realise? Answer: 0.0548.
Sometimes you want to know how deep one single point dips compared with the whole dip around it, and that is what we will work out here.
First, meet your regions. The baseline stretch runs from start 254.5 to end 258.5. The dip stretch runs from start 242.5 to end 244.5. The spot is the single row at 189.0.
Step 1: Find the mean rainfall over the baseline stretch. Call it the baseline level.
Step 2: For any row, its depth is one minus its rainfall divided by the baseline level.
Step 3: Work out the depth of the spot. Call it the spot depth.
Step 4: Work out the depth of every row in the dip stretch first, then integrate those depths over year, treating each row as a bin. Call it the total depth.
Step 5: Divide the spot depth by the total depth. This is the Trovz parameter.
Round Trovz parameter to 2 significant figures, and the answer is -1.3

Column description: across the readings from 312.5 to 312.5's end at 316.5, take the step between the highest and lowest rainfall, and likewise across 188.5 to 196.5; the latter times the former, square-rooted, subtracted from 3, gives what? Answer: 2.51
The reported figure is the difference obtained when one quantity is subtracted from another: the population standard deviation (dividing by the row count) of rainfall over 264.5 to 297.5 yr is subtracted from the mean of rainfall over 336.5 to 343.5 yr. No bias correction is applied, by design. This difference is 5.29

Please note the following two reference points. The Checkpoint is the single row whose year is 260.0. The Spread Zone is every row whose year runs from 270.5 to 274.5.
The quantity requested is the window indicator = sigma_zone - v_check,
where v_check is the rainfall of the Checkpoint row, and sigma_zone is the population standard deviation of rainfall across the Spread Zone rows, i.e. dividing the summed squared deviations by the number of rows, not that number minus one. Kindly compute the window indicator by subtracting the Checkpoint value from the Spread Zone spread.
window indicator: -5.7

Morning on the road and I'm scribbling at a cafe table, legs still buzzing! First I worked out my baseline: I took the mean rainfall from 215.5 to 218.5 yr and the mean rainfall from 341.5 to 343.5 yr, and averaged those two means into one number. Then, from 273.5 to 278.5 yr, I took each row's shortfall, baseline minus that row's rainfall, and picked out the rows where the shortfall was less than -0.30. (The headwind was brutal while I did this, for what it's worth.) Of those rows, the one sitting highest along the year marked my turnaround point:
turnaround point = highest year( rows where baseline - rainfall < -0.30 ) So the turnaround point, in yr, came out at 277.0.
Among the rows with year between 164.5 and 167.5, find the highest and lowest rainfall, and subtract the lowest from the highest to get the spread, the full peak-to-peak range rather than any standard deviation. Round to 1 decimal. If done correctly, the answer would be 0.2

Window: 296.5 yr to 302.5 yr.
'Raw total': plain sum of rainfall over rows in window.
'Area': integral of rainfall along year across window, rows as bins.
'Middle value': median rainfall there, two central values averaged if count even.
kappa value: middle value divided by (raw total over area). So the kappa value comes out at 5.8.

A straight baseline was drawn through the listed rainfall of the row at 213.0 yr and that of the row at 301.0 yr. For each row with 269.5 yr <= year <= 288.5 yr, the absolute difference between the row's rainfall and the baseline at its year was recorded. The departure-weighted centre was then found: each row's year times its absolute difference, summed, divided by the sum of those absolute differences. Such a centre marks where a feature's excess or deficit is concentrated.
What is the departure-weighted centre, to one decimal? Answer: 278.9 yr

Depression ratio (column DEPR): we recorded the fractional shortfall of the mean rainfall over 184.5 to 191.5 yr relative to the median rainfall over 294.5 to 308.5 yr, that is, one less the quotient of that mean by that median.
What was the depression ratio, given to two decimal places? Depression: -0.37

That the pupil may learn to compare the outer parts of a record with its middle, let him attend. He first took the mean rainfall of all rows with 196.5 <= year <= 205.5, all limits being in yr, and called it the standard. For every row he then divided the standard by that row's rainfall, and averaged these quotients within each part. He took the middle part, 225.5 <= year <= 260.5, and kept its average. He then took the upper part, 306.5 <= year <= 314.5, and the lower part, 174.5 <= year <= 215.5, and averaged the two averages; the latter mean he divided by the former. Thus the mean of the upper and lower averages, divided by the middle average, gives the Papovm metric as 0.83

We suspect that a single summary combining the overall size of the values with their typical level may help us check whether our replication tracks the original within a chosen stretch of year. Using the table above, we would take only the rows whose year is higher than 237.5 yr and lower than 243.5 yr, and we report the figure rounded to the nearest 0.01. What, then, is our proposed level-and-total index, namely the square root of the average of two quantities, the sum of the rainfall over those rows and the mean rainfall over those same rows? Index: 4.25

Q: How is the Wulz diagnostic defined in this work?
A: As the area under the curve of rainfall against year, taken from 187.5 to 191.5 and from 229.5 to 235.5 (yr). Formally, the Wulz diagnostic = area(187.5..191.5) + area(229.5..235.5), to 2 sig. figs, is 57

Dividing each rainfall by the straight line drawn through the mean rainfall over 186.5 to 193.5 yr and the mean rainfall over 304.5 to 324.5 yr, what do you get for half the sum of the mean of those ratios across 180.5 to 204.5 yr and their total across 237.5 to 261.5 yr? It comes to 10.5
